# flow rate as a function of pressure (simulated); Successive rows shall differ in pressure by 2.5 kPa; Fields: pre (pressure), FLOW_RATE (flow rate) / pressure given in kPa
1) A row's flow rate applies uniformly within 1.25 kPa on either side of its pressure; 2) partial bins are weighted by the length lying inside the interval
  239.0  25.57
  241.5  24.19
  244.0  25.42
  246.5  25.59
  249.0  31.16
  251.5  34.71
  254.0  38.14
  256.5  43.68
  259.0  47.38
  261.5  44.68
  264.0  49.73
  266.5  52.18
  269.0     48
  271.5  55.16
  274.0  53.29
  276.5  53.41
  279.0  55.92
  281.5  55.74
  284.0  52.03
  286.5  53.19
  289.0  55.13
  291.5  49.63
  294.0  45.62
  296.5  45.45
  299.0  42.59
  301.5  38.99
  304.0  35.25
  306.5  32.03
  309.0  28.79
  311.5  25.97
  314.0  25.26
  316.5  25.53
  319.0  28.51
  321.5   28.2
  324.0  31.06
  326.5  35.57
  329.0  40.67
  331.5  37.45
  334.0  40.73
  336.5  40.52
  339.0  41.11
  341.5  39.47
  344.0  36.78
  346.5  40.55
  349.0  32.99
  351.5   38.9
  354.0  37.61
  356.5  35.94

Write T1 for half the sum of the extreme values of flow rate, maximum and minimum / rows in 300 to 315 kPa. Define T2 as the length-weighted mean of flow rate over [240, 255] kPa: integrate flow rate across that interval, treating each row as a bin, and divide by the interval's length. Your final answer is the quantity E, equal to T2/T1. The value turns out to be 0.9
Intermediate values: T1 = 32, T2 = 30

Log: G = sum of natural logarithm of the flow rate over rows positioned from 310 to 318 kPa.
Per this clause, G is 9.7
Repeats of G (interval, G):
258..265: 11.6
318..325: 10.1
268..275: 11.9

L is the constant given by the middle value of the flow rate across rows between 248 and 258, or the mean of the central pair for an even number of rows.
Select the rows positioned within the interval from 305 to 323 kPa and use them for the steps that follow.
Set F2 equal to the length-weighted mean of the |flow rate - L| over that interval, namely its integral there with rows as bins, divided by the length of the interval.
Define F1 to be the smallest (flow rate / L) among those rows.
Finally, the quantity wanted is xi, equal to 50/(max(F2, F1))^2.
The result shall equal 0.7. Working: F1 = 0.69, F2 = 9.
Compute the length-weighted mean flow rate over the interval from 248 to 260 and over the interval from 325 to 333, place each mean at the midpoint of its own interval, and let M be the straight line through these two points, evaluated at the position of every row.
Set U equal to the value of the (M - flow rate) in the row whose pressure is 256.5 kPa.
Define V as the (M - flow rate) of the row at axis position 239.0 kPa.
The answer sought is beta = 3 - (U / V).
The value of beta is 3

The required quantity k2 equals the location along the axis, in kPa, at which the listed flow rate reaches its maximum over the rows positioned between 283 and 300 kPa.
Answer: 289.0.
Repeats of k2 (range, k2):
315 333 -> 329.0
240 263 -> 259.0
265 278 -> 271.5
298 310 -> 299.0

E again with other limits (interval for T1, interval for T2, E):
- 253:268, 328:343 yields 0.9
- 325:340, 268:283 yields 1.4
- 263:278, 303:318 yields 0.6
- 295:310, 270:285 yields 1.5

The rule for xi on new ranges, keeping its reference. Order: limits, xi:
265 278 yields 0.2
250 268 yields 0.7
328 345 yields 5.1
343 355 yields 8.8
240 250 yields 0.5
